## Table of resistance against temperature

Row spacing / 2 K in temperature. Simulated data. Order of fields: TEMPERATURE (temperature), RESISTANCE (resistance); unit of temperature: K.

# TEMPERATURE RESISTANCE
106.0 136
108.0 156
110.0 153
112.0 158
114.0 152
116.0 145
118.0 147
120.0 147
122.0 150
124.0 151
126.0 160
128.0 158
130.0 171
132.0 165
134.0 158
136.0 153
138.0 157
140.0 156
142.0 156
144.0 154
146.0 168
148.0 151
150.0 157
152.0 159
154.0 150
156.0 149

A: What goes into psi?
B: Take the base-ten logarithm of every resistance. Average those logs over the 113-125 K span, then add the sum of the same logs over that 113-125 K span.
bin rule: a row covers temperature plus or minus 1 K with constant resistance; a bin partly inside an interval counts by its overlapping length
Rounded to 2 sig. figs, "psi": 15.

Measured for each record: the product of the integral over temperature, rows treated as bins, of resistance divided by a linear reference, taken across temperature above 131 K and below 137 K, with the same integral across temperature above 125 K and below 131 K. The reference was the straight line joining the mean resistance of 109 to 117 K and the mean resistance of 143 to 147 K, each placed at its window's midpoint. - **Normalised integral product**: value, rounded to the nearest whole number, 38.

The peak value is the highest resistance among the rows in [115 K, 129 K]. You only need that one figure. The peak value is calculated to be 160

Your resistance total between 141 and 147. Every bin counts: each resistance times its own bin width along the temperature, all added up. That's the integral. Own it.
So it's 956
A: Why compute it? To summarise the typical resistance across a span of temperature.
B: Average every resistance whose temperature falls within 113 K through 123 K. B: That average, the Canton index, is 148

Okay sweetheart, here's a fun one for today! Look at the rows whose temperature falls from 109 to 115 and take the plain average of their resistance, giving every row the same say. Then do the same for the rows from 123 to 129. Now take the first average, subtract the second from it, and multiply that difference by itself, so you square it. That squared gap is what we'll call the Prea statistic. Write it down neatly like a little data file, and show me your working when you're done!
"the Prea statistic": 4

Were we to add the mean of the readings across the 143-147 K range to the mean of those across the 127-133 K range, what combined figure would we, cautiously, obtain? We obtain 326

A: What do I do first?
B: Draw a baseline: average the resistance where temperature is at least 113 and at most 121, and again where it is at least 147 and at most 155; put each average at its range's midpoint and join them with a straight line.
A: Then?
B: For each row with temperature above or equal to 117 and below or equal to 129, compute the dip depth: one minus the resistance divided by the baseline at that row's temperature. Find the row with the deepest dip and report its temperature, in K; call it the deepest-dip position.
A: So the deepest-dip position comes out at 120.0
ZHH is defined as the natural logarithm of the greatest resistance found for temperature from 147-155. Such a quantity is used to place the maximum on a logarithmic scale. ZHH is 5.07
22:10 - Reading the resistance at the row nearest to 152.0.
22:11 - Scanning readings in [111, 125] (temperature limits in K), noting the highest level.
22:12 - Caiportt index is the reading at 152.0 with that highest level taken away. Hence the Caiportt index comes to 1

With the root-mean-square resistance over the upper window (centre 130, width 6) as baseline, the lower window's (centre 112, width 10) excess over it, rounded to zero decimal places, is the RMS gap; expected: -12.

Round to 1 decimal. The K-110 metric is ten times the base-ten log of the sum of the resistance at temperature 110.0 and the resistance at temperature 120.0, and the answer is 24.8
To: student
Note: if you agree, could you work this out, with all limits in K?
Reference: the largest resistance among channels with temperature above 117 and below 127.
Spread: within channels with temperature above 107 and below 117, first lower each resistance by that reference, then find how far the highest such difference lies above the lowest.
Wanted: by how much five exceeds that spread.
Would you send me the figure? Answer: -8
